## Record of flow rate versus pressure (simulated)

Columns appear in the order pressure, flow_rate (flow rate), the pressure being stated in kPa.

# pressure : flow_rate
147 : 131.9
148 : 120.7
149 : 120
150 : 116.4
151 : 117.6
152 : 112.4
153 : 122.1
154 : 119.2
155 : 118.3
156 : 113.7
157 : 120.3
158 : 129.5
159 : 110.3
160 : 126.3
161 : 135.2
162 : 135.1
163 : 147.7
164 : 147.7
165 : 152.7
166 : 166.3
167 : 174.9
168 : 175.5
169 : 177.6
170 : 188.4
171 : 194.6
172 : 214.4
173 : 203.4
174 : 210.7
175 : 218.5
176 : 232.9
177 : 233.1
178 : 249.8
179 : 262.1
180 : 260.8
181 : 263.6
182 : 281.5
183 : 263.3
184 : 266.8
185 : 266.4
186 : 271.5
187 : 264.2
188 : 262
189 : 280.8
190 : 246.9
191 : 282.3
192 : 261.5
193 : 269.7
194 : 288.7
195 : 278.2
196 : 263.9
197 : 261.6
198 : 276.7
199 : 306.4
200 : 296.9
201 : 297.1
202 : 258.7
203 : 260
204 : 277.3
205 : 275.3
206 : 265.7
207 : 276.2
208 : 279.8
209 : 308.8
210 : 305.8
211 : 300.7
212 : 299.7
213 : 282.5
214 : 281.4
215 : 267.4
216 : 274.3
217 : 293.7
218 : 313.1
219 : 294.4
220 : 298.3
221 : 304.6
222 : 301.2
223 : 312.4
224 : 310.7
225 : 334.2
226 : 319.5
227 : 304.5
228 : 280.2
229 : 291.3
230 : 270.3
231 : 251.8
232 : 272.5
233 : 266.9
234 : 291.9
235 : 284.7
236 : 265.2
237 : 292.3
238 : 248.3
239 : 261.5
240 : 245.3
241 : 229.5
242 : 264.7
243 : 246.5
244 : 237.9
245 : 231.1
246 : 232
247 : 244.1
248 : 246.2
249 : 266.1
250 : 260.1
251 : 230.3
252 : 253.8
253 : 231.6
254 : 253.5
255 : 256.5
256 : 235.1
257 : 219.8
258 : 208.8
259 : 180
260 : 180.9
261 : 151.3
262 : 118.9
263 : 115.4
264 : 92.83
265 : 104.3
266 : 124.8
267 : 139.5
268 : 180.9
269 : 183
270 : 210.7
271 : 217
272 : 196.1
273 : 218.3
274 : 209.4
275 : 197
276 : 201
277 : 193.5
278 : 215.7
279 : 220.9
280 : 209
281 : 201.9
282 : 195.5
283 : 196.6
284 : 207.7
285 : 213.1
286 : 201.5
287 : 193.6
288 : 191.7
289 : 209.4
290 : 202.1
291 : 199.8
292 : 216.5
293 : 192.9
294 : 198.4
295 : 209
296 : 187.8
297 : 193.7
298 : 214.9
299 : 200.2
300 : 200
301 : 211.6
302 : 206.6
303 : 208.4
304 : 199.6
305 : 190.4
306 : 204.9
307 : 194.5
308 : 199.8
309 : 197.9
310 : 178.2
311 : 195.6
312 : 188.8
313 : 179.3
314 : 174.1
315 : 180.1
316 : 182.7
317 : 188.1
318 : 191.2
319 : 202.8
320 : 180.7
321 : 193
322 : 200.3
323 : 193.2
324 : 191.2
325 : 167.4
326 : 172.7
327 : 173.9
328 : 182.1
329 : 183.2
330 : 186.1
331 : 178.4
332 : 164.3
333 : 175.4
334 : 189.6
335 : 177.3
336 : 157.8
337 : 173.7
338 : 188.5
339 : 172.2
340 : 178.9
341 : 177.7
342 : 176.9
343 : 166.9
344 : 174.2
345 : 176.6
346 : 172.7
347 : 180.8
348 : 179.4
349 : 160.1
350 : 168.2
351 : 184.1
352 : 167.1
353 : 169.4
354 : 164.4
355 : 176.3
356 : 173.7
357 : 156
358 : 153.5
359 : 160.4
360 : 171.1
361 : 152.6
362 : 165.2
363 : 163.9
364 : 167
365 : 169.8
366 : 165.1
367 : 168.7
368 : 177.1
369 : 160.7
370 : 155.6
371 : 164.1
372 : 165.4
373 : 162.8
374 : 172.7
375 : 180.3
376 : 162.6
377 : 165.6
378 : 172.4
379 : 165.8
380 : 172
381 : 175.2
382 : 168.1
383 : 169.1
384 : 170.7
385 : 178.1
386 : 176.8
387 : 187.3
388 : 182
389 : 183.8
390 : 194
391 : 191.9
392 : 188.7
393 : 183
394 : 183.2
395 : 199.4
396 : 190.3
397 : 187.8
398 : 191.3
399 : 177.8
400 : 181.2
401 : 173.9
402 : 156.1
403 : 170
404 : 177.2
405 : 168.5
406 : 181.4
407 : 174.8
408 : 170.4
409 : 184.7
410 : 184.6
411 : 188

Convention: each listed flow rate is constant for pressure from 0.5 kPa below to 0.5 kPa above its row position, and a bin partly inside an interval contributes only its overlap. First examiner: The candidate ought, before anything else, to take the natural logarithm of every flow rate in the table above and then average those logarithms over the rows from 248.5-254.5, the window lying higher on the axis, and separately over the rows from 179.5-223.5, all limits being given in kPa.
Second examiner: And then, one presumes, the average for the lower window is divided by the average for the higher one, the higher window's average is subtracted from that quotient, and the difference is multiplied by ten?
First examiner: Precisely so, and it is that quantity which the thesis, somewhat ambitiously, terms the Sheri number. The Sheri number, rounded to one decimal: -45.0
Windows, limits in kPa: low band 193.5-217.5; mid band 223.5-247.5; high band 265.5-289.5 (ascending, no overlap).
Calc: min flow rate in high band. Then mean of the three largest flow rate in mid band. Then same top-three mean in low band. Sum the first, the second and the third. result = 753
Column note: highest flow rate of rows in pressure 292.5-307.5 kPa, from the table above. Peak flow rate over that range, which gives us 214.9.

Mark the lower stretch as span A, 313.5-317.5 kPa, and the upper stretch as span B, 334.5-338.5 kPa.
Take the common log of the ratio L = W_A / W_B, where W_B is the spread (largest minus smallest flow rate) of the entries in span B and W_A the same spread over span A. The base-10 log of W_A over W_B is -0.34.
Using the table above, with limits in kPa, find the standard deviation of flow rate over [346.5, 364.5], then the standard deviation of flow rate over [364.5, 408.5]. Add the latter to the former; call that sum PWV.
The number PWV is 19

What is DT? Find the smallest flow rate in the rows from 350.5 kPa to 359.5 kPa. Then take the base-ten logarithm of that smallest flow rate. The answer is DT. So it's 2.19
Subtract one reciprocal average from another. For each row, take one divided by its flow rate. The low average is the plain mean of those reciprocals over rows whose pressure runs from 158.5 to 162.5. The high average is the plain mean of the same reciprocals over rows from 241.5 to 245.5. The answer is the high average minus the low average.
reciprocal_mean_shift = -0.0039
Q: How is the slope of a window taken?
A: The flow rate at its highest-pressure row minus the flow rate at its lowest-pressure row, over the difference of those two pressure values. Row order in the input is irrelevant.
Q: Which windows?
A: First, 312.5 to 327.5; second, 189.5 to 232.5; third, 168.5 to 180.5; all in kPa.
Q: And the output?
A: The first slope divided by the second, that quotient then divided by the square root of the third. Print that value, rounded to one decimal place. -0.2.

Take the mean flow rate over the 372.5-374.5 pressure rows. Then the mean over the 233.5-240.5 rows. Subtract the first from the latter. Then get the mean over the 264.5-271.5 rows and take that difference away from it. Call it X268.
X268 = 64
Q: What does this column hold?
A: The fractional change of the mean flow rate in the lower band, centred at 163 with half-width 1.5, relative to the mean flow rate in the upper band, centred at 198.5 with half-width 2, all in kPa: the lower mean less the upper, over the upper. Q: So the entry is -0.5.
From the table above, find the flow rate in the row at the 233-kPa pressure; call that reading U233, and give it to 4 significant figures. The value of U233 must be 266.9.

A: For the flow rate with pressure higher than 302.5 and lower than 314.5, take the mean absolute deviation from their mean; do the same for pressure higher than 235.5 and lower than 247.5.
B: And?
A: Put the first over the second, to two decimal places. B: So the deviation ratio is 0.62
